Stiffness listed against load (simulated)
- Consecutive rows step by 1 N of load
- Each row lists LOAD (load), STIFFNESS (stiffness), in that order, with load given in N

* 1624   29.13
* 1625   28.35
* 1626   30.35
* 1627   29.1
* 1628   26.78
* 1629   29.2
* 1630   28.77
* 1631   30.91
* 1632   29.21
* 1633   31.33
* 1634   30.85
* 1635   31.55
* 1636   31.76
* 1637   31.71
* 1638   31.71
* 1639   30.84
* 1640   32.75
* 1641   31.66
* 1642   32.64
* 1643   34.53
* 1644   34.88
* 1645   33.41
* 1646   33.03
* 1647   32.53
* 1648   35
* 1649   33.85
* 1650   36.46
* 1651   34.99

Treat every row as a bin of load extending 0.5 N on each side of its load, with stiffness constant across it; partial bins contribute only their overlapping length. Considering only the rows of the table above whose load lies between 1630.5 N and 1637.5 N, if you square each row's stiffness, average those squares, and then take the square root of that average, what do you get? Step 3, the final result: 31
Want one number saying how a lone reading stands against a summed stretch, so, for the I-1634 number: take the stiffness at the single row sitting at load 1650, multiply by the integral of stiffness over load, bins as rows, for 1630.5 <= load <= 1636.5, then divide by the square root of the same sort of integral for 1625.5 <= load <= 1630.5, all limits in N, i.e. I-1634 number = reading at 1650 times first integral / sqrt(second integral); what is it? 564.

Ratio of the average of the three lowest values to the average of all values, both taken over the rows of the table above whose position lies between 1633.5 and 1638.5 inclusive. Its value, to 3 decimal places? 0.995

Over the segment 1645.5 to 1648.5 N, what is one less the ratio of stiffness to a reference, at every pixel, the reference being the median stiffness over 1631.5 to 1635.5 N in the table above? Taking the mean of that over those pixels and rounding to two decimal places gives -0.08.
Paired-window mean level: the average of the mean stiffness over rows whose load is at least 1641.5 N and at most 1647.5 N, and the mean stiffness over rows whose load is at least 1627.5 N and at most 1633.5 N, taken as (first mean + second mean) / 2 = 31.4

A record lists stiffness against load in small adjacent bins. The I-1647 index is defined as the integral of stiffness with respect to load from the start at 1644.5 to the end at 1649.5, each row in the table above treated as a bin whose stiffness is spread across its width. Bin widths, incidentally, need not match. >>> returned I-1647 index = 168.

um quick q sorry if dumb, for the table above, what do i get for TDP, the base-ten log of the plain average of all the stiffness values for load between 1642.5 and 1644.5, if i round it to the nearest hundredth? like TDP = 1.54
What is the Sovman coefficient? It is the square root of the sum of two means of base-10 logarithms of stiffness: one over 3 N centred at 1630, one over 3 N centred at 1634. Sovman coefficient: 1.72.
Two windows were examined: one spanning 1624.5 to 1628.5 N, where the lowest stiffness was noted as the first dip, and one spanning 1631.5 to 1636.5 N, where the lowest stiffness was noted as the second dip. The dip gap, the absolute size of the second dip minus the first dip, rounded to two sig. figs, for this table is 2.4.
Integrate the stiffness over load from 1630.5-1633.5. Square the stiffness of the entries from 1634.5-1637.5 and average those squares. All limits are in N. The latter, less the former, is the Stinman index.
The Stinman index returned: 912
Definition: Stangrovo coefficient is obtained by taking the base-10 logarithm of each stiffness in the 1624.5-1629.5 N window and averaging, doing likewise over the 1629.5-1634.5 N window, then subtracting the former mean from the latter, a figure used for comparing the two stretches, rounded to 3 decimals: 0.022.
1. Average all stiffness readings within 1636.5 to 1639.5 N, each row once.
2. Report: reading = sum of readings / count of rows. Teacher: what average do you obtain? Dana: 31.4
